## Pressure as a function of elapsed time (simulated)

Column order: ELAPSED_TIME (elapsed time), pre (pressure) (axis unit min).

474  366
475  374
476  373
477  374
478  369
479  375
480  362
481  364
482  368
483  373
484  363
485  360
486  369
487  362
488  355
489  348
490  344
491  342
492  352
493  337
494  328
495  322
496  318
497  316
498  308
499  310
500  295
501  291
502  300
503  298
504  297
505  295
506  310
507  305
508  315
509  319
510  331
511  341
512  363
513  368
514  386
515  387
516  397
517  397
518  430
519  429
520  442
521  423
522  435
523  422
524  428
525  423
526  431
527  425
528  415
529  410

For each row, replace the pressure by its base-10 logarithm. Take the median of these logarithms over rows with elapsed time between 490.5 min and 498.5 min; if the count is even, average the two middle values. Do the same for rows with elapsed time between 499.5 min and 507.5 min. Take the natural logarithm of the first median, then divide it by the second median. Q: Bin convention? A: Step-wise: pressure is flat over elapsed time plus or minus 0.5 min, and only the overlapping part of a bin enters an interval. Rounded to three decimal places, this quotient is 0.372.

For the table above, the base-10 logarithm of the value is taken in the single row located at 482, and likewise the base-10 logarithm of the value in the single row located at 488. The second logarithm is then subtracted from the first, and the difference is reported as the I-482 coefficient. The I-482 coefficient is 0.02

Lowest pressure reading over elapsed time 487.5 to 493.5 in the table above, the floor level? 337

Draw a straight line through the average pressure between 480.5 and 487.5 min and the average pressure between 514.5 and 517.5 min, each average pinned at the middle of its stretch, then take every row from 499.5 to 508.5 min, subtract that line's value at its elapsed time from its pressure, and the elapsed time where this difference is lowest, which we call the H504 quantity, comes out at 501 min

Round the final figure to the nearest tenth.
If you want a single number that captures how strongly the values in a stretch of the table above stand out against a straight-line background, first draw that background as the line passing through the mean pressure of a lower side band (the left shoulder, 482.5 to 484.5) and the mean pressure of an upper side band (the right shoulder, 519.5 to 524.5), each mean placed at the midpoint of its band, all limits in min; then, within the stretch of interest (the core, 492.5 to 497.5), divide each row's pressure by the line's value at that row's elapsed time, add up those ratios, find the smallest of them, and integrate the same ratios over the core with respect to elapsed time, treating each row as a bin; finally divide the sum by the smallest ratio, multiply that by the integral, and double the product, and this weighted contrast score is 43.4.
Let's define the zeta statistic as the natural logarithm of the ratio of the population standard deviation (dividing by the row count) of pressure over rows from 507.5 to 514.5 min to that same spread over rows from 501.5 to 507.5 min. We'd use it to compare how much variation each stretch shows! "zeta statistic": 1.6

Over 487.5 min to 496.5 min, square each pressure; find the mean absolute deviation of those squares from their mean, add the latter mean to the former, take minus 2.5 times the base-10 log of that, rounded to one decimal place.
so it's -12.7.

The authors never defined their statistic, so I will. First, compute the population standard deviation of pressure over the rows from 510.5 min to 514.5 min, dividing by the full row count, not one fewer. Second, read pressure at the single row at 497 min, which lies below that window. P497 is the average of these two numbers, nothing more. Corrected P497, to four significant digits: 166.0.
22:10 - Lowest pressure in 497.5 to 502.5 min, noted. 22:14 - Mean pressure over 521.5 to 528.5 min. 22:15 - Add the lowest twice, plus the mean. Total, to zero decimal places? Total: 1008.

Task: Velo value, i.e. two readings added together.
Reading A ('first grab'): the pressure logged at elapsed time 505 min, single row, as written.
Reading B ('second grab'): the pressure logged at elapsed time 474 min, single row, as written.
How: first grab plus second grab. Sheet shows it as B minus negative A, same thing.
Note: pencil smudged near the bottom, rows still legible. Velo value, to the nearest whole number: 661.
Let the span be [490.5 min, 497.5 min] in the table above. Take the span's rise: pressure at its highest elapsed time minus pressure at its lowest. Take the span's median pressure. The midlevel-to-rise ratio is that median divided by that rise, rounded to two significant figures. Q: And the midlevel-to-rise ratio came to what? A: -13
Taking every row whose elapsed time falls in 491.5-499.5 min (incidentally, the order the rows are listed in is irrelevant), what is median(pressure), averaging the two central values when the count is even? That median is 320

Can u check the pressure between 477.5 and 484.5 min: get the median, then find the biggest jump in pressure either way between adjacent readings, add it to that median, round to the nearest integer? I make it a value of 381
